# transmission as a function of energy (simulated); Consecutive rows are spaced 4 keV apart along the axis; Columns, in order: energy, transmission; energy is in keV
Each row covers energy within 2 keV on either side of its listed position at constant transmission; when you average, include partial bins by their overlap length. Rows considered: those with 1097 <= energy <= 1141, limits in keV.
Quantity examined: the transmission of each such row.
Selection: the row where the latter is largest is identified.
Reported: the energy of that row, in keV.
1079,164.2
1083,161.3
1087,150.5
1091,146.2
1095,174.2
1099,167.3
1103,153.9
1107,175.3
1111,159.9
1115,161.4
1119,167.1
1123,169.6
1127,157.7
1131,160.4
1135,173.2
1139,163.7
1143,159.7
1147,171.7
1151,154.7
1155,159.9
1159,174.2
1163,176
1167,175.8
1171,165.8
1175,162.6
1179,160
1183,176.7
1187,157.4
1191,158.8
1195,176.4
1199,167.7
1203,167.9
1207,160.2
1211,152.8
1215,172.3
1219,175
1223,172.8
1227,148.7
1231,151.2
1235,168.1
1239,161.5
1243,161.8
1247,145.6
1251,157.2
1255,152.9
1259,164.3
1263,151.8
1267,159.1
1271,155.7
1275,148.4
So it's 1107 keV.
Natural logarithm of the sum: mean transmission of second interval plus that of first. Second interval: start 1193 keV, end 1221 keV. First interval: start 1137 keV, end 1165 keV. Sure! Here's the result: 5.809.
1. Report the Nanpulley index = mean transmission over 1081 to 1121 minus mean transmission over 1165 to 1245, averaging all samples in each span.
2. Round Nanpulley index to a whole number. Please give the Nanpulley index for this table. -3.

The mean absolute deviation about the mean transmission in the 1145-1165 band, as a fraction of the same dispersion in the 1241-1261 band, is 1.4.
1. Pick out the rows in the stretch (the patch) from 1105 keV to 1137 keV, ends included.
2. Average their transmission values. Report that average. 166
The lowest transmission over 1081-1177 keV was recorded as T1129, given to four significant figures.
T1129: 146.2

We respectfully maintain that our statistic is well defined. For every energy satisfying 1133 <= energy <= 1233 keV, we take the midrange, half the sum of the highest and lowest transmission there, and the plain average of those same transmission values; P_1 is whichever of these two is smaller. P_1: 163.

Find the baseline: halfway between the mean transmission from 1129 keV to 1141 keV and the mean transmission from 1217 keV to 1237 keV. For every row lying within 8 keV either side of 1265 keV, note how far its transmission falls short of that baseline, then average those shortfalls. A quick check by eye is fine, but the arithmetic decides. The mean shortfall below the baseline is 6.7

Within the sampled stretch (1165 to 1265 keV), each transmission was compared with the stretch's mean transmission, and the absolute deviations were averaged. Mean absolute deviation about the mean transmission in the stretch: 7.5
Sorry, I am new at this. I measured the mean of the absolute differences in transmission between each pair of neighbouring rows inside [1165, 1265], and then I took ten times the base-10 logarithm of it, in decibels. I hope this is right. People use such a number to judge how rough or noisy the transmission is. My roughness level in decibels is 9.7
